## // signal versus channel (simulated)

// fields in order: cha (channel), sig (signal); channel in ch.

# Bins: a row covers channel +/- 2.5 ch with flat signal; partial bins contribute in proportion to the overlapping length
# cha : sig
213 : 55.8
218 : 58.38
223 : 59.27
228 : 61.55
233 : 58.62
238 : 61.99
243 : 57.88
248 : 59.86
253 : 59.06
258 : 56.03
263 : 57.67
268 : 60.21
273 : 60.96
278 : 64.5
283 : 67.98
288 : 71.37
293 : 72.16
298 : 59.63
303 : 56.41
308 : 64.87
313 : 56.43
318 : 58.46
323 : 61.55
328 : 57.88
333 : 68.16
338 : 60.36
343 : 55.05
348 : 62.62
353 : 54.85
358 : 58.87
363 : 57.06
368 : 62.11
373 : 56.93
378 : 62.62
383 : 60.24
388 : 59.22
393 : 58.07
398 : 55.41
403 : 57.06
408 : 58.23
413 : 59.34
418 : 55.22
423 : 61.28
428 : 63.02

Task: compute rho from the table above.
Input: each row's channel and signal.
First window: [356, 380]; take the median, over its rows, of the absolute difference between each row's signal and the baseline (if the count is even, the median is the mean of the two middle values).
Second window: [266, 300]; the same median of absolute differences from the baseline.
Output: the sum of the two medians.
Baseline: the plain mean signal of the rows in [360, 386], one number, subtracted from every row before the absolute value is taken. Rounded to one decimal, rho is 7.4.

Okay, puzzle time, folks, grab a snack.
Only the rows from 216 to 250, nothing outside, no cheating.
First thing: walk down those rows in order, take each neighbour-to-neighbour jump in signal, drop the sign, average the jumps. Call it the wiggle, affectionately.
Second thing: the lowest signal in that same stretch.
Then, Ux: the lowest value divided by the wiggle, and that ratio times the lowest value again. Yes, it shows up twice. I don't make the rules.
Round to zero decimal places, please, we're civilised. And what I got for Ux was 1292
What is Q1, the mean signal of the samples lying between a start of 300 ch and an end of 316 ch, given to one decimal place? 59.2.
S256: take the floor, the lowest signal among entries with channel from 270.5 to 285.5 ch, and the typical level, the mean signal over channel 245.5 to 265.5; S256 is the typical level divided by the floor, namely 0.95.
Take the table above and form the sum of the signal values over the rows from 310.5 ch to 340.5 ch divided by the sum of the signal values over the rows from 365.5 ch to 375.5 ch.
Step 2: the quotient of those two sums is 3.0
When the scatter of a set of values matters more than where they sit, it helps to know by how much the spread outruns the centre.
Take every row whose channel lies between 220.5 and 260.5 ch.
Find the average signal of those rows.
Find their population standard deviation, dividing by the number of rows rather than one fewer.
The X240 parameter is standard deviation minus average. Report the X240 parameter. -57.5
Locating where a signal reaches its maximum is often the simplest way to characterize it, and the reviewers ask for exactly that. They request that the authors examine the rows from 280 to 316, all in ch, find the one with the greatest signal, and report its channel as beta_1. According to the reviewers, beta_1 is 293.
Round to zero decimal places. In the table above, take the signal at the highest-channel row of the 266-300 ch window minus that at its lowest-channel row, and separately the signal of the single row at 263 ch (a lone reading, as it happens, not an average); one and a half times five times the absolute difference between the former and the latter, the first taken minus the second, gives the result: 437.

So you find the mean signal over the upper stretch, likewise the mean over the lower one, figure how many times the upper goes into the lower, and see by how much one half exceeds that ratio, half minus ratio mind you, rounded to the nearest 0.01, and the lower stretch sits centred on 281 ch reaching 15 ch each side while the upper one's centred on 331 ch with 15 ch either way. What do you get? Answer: -0.60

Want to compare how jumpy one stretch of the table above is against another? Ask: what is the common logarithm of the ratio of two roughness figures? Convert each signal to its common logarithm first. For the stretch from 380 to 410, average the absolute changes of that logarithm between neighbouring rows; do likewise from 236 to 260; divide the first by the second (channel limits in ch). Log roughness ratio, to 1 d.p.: -0.2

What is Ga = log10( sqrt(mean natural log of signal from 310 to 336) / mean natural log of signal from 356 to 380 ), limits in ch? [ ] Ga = -0.305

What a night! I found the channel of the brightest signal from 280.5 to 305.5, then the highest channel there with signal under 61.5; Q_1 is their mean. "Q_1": 298.0 ch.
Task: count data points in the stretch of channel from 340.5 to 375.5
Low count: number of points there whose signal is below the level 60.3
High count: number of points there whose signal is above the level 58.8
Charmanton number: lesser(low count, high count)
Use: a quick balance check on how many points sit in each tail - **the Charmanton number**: 3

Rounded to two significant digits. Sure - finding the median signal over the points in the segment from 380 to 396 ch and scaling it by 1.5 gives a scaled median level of 89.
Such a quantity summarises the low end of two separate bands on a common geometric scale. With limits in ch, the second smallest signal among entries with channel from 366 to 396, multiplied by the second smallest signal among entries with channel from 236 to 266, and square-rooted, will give 57.9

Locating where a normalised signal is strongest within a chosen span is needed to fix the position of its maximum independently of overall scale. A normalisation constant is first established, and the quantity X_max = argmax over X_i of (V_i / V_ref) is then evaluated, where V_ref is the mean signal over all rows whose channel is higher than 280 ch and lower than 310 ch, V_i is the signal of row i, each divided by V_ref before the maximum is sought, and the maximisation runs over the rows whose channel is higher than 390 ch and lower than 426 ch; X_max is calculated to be 423 ch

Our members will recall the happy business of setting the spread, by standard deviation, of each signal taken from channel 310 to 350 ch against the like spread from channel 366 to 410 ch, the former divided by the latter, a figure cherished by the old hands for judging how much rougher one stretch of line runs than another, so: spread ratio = 1.7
